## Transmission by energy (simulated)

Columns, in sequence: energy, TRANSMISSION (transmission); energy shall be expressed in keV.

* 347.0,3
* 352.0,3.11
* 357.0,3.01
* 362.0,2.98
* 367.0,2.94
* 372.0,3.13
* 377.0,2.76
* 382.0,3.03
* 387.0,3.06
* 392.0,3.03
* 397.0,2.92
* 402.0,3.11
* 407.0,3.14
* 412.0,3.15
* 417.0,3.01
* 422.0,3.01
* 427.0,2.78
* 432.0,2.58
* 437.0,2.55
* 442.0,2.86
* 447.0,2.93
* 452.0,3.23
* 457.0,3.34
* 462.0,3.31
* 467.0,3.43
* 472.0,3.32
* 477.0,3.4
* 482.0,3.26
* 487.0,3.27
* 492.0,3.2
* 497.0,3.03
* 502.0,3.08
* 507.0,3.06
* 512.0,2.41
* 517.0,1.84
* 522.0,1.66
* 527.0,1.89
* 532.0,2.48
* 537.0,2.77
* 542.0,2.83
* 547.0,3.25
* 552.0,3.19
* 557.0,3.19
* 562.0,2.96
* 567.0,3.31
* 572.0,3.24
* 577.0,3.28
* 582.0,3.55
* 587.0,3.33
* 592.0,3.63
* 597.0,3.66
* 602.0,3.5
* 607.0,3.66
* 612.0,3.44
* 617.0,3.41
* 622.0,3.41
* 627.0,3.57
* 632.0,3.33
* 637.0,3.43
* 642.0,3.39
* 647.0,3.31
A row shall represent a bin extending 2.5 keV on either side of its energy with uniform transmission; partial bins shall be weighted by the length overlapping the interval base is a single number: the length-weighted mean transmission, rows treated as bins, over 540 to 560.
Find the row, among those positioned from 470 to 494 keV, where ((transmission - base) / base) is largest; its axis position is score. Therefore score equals 477.0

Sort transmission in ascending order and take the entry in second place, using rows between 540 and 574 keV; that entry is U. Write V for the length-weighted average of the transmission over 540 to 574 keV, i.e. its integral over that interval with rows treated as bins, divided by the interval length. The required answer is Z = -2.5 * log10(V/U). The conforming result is -0.06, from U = 2.96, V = 3.14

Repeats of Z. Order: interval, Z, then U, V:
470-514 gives -0.03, 3.03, 3.12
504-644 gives -0.56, 1.84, 3.09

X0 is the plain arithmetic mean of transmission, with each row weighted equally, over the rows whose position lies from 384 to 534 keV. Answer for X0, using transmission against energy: 2.91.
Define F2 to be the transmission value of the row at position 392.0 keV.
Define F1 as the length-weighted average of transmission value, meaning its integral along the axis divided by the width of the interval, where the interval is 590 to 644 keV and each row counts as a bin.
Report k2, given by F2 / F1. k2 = 0.9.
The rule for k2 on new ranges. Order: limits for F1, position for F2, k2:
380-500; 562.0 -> 1.0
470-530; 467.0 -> 1.2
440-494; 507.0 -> 0.9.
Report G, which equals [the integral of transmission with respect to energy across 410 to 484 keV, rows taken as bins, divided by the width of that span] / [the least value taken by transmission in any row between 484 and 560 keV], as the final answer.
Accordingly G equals 1.9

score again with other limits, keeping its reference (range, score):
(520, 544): 542.0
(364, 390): 372.0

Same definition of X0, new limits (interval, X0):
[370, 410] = 3.02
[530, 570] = 3.00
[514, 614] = 3.03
